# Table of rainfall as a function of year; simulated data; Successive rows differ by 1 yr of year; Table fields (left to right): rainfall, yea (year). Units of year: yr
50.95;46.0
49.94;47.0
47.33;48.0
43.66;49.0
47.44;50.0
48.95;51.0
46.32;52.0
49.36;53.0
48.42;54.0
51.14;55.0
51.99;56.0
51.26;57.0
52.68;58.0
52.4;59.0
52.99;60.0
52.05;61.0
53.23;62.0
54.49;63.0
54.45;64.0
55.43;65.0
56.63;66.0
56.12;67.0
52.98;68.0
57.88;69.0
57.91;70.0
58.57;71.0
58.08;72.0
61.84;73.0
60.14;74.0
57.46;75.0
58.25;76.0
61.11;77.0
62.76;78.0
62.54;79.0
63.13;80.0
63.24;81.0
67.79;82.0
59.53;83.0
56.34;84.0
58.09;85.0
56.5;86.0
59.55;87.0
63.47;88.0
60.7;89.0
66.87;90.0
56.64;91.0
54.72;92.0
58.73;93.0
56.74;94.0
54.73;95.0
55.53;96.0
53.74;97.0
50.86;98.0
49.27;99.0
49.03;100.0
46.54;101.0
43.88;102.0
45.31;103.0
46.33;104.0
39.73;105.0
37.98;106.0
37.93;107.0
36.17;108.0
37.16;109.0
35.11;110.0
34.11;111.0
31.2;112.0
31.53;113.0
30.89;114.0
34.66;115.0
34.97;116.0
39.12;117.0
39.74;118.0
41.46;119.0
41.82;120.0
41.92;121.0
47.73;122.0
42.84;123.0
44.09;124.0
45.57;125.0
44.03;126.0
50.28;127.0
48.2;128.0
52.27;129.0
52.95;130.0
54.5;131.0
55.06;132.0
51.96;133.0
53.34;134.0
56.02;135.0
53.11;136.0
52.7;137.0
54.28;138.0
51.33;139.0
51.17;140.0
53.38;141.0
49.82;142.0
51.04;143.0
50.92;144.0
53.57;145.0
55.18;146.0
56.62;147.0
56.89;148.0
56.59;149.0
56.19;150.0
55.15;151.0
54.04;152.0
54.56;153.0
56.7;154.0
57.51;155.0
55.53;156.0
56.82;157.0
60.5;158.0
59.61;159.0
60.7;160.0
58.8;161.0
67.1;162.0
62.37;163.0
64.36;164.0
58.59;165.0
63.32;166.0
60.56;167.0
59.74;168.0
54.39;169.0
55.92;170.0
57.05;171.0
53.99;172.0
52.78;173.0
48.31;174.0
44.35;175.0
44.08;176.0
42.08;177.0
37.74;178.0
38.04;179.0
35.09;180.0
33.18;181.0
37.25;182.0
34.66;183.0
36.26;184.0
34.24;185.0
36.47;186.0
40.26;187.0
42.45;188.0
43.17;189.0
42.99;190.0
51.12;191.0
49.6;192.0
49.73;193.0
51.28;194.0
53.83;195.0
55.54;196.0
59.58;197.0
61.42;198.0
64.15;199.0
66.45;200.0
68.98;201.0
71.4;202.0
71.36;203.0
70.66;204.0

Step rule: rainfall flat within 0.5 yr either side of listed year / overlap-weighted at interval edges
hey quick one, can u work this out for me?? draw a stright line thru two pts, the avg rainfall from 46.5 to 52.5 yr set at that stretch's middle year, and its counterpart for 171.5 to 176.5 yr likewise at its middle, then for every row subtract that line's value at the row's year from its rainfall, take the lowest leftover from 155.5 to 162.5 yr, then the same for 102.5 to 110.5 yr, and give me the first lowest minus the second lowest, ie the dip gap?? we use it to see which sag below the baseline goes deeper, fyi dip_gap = 20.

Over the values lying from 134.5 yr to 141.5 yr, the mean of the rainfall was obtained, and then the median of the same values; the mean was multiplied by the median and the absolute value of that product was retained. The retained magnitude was 2822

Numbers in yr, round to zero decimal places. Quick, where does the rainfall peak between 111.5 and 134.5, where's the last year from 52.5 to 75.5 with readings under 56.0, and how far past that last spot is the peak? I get 64 yr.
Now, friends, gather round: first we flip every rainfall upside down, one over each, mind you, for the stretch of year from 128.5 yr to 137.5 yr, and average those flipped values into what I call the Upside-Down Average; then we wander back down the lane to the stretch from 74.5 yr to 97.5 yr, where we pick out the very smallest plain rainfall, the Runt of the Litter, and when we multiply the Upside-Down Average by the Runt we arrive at 1.0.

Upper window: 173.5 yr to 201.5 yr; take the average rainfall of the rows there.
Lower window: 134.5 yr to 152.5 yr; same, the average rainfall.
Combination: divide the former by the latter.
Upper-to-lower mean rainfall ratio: 0.86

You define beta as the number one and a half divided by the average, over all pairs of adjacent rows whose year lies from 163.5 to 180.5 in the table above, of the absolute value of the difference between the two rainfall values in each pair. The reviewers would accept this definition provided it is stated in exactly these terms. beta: 0.54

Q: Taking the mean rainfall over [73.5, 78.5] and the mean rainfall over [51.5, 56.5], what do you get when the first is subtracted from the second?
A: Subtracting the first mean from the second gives -10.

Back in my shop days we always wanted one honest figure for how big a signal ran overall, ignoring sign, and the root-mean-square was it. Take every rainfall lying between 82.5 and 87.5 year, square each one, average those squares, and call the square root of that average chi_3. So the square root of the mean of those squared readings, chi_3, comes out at 58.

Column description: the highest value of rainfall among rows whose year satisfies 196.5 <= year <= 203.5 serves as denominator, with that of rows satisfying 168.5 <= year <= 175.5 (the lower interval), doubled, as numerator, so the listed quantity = 1.60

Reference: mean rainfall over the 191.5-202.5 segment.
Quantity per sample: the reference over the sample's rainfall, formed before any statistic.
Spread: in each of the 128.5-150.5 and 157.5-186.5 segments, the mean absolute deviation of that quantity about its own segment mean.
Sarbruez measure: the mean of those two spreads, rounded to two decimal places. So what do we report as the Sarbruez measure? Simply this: 0.16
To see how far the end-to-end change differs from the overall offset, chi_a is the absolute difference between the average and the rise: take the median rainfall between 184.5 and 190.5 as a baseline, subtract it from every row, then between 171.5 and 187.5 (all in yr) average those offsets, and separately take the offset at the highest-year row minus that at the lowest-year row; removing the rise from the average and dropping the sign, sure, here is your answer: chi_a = 12.9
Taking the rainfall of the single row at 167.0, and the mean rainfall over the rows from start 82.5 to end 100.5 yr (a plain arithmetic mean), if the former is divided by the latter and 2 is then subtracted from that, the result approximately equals -0.93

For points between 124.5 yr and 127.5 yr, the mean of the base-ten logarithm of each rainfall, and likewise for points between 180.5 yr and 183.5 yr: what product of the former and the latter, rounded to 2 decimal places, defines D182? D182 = 2.58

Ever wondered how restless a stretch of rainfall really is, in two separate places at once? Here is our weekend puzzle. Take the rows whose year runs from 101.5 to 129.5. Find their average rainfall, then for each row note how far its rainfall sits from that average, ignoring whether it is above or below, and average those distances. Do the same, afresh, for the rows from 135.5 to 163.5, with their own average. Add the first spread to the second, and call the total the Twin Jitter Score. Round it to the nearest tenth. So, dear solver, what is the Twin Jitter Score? 7.8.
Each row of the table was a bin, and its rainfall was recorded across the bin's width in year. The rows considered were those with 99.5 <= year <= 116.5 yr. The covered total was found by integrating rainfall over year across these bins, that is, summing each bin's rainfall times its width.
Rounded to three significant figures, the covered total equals 653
